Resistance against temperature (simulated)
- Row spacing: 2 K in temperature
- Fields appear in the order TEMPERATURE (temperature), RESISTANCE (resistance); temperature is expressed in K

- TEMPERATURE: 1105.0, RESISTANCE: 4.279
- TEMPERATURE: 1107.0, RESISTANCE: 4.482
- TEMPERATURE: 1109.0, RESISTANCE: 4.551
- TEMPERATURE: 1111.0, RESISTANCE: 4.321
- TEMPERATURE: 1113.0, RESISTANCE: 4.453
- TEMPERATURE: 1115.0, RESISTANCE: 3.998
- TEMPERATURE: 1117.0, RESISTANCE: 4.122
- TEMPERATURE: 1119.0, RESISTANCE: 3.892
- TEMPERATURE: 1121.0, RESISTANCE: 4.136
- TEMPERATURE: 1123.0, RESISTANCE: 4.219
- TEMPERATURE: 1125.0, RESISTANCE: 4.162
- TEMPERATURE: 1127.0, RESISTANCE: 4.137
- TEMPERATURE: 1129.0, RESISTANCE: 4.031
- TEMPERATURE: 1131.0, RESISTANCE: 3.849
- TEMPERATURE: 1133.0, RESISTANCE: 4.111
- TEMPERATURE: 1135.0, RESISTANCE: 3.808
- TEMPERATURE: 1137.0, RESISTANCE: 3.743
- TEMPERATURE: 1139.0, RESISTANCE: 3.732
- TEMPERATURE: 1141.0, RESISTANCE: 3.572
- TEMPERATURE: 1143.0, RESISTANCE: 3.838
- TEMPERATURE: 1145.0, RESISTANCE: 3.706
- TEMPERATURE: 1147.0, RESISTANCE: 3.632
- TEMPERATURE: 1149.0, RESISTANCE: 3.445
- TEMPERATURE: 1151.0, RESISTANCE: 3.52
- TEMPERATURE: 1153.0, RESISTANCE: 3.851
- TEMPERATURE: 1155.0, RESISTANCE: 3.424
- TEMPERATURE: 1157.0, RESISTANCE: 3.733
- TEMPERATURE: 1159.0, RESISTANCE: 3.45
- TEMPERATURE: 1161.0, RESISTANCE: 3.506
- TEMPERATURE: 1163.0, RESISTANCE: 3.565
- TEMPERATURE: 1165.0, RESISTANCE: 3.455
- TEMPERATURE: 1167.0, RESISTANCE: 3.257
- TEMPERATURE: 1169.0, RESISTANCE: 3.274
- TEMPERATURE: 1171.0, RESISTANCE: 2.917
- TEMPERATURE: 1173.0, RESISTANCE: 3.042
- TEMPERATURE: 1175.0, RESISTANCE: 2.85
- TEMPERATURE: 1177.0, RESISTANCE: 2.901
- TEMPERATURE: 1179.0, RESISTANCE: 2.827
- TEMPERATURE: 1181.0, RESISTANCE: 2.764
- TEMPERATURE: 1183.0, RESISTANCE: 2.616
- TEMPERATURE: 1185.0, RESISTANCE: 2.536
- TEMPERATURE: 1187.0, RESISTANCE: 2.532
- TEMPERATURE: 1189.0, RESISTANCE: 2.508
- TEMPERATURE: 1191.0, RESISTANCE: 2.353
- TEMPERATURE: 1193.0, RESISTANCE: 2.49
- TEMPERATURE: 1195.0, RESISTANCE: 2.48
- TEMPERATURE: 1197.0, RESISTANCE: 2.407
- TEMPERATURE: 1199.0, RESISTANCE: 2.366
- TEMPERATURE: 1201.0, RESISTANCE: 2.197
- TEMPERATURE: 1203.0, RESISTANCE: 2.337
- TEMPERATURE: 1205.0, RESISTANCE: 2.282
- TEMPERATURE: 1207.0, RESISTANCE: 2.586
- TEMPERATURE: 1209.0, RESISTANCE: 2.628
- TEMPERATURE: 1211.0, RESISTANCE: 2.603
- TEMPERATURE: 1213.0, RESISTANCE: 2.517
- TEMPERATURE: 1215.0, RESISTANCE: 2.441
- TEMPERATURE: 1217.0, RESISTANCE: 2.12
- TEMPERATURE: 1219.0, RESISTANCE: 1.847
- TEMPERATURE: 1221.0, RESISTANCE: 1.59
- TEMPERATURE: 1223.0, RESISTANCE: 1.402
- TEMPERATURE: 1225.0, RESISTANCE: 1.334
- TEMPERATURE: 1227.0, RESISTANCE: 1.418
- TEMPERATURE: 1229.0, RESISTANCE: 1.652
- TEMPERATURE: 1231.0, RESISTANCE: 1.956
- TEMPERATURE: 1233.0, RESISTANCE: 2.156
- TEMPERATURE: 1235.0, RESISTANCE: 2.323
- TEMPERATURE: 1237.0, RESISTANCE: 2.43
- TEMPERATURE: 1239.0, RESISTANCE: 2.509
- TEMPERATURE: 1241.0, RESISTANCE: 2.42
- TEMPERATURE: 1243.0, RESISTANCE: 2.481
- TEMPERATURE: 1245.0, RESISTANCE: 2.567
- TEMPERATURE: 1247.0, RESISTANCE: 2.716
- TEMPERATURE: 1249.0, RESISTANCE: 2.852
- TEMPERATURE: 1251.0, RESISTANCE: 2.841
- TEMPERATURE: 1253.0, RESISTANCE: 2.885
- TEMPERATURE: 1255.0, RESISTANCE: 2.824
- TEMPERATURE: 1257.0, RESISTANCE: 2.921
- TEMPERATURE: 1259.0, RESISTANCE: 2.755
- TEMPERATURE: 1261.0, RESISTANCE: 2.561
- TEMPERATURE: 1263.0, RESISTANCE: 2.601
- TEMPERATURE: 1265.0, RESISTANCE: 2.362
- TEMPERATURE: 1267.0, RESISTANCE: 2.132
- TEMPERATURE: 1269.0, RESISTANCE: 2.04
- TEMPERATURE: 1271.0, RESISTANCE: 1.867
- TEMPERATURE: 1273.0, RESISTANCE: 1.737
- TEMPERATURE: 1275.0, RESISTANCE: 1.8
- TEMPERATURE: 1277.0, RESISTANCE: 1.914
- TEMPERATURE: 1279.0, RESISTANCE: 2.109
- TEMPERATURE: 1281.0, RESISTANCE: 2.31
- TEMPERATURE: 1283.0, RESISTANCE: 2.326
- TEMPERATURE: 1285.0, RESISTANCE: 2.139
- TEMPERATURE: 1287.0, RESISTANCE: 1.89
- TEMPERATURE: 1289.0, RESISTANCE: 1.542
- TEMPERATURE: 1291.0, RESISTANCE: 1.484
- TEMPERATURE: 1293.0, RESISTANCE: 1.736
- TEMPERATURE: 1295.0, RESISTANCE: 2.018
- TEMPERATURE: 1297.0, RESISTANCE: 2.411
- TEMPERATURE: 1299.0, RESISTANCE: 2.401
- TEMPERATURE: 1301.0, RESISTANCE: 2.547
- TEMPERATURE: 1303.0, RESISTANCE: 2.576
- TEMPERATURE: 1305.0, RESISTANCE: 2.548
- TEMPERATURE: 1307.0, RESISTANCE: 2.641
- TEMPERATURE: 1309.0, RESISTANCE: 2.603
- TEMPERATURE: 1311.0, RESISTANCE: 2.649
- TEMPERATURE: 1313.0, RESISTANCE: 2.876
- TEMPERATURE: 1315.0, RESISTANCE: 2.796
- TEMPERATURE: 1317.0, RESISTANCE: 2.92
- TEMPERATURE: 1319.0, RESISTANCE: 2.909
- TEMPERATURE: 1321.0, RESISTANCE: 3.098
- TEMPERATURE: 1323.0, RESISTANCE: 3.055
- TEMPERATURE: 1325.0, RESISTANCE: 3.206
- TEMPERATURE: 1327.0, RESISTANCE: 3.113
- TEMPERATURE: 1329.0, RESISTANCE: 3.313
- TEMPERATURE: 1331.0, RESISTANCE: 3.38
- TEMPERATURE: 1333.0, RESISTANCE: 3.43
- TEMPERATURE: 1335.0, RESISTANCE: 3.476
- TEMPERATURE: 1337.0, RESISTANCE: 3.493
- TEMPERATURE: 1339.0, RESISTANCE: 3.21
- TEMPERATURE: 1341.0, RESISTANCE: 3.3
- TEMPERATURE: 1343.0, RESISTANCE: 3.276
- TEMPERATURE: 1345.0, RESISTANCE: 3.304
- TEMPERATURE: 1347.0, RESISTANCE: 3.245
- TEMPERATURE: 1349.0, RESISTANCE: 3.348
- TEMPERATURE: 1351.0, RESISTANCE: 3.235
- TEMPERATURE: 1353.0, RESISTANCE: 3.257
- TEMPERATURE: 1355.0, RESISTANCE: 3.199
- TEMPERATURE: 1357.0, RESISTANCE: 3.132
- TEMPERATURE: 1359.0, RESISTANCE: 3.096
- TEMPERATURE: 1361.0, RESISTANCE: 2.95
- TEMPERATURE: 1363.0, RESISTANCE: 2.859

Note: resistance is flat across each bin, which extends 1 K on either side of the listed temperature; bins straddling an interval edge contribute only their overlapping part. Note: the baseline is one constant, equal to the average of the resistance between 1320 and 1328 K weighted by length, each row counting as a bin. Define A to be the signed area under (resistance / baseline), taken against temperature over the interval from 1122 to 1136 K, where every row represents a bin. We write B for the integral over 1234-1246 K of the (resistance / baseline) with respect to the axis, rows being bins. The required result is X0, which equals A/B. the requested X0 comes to 1.92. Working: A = 18.2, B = 9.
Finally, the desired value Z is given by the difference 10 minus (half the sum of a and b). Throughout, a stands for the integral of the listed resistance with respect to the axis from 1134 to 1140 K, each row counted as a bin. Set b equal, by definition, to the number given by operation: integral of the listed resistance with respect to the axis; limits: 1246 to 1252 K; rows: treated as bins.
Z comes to -9.7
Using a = 22.6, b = 17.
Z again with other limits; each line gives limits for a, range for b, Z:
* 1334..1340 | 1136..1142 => -11.2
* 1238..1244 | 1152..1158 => -8.4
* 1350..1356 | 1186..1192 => -7.1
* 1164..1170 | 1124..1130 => -12.3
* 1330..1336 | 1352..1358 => -9.9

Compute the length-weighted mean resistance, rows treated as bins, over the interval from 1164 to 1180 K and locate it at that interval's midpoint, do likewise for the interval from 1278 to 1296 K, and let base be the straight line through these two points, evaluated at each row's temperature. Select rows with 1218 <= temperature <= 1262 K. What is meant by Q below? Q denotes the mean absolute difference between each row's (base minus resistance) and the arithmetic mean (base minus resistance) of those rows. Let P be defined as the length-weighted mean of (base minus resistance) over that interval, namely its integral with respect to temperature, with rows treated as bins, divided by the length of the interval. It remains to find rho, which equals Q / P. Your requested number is 4.9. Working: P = 0.11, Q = 0.6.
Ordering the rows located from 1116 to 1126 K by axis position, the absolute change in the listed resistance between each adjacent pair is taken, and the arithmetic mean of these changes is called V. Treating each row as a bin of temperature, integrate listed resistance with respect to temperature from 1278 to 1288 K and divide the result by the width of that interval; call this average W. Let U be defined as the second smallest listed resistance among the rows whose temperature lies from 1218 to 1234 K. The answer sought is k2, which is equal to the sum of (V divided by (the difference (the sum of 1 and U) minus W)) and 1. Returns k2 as 1.62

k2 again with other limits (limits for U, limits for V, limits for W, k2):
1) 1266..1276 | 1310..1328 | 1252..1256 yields -1.11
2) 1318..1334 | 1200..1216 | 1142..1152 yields 1.24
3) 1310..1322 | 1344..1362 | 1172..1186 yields 1.08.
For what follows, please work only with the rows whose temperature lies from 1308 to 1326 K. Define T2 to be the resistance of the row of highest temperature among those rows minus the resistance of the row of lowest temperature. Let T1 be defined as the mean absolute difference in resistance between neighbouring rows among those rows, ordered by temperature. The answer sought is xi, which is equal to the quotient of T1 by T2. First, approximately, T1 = 0.11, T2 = 0.6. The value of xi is 0.2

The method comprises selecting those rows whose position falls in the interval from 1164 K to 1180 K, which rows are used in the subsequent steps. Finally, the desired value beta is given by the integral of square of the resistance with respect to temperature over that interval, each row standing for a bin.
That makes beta 151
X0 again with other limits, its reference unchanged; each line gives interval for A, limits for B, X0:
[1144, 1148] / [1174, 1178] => 1.28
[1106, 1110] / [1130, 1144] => 0.34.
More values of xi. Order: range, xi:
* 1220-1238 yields 0.2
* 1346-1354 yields 6.6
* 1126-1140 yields -0.4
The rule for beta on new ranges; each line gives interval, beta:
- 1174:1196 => 152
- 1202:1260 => 326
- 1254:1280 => 139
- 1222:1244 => 93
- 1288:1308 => 100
